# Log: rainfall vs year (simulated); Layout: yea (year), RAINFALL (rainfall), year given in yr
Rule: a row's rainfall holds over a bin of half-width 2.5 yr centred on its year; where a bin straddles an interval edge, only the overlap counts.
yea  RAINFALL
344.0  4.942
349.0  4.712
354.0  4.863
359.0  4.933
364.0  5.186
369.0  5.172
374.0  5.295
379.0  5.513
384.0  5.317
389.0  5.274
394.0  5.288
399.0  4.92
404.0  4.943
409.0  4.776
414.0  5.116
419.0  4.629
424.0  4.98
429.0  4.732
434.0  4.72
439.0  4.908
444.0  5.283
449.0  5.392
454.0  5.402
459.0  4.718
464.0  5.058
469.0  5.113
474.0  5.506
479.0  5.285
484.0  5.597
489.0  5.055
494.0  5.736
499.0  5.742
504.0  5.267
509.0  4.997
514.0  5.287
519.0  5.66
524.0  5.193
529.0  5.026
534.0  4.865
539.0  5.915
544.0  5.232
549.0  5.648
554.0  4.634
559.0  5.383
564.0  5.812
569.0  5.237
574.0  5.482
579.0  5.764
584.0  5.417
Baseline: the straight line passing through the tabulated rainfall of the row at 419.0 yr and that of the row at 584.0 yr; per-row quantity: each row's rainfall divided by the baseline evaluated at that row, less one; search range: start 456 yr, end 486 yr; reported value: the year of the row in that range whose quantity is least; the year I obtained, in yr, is 459.0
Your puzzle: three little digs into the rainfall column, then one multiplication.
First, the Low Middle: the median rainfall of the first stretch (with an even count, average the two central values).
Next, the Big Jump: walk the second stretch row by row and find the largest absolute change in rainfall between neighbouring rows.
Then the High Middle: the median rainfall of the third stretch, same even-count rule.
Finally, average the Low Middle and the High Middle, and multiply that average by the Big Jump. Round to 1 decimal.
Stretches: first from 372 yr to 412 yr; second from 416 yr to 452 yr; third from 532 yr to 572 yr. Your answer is 2.0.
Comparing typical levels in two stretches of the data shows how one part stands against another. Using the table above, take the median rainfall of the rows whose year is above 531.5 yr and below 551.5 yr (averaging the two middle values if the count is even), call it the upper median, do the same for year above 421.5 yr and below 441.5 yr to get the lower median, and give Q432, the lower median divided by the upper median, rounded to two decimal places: 0.89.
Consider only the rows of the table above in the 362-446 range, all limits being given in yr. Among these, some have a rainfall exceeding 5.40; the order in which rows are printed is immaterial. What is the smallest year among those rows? 379.0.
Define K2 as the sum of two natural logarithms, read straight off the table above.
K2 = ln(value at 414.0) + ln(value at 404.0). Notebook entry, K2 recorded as 3.23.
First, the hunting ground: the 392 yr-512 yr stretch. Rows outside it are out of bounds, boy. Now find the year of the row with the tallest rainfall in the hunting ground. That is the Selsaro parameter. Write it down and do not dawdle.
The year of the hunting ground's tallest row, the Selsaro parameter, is 499.0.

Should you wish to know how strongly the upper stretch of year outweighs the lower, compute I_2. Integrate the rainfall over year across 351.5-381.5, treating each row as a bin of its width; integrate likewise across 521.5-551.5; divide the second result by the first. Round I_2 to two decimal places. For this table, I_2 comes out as 1.03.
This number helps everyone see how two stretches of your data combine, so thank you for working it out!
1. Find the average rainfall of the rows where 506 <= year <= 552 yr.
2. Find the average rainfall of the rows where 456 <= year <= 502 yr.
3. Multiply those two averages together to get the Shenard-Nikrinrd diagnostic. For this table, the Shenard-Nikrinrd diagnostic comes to 28.2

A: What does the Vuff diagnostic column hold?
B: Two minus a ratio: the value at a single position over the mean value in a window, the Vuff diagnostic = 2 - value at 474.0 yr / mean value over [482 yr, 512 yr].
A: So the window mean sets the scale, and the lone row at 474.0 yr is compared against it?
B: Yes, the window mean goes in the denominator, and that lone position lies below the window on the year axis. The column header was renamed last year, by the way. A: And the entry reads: 0.98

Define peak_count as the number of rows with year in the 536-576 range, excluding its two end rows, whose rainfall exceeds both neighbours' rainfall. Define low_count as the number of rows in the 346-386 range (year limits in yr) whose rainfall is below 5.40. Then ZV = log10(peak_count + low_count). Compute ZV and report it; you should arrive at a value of 0.95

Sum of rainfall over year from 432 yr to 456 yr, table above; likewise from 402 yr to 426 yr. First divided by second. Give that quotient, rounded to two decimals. 1.05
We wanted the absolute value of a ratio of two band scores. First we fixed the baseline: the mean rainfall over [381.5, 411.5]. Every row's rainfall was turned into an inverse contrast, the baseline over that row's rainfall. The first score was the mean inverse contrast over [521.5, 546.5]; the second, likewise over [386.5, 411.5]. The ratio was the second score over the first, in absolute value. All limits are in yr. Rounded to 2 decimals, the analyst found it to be 1.04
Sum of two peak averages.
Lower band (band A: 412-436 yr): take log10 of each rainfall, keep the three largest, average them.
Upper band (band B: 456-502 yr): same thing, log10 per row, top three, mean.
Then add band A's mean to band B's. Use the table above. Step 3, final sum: 1.45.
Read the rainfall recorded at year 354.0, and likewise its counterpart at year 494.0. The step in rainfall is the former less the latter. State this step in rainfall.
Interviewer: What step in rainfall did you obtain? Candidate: -0.87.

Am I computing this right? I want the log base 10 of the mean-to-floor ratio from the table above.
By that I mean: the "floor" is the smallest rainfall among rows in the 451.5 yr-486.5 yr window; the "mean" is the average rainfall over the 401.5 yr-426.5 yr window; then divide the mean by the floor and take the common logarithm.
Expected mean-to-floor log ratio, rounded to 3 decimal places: 0.015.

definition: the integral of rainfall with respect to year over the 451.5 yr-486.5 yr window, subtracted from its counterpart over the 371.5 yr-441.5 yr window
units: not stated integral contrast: 169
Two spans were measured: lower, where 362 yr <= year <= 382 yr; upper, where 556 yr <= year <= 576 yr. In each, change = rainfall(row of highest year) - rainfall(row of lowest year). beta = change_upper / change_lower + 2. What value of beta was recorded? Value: 2.3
